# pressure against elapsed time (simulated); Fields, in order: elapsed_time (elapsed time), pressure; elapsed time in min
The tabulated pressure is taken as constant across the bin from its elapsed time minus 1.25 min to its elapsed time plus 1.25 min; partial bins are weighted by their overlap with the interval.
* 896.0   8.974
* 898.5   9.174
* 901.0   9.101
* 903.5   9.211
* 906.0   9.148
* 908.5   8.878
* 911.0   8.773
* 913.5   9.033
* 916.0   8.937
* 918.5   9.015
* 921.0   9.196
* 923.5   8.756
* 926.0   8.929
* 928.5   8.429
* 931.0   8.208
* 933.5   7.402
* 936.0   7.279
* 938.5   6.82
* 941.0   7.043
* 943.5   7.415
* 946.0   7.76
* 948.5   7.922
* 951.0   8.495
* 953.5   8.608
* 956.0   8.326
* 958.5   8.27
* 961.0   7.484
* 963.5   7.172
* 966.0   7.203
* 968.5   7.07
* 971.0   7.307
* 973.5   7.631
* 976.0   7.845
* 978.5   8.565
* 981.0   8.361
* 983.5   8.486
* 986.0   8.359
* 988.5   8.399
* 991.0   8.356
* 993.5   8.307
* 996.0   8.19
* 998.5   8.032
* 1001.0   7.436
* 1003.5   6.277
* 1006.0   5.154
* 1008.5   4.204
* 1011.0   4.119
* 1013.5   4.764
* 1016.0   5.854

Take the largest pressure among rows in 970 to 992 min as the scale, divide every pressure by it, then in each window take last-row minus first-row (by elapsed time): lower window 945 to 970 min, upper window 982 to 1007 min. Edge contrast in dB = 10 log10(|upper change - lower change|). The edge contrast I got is -5.1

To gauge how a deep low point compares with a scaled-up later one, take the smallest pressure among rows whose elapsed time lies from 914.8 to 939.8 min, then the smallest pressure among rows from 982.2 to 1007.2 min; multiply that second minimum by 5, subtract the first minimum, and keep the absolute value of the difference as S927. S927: 19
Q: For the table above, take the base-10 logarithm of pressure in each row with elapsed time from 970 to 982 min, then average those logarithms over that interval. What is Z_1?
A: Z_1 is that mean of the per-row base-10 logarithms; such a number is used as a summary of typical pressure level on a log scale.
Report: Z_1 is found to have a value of 0.899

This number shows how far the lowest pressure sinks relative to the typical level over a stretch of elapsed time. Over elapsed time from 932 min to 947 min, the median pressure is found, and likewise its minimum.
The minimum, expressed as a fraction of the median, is 0.93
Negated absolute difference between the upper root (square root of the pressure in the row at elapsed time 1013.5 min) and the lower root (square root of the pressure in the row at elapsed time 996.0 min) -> -0.7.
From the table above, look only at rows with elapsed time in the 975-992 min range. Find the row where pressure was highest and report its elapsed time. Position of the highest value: 978.5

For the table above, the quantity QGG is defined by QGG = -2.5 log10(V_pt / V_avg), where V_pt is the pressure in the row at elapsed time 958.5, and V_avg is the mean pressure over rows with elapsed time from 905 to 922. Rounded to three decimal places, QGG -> 0.091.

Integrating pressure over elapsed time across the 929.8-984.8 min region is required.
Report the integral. 427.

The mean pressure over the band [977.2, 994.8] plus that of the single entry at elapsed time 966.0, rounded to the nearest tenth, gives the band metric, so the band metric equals 15.6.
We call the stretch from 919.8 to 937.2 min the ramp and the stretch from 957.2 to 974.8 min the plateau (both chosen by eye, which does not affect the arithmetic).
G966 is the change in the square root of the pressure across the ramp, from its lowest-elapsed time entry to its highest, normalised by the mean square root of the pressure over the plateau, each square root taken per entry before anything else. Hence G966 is -0.12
